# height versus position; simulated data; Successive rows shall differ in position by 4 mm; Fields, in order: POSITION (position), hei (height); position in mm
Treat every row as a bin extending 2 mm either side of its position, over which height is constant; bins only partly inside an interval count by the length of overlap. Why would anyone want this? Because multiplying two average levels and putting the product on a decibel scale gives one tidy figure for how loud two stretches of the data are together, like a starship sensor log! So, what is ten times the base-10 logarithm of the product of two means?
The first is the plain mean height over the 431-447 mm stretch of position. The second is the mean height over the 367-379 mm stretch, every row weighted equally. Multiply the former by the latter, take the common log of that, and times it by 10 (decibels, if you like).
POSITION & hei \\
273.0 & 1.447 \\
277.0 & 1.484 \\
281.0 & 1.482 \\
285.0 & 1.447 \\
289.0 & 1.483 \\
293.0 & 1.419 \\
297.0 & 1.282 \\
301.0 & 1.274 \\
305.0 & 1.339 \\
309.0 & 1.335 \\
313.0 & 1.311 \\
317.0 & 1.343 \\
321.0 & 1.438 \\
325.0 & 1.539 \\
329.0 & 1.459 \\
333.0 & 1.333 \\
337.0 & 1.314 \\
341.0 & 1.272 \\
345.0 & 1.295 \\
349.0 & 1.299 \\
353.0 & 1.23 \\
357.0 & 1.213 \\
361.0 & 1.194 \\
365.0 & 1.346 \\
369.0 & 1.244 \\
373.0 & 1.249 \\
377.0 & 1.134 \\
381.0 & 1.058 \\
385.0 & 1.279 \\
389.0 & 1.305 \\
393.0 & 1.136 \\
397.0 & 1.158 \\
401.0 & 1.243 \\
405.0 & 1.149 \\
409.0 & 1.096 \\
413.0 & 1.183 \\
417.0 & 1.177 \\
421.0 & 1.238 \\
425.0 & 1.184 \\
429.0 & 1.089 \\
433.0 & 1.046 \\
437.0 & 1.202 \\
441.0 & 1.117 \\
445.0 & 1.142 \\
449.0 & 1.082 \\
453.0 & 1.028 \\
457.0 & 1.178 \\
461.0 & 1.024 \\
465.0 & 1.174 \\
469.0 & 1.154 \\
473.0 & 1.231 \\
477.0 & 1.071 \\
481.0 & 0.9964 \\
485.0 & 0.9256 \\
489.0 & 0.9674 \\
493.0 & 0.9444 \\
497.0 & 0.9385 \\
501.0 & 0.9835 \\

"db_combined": 1.34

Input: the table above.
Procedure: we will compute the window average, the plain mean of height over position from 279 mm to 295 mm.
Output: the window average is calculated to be 1.46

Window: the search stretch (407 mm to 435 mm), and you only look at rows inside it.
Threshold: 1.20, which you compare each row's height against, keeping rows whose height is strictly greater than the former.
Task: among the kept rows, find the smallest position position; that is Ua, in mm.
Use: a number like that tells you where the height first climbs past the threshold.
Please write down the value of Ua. 421.0 mm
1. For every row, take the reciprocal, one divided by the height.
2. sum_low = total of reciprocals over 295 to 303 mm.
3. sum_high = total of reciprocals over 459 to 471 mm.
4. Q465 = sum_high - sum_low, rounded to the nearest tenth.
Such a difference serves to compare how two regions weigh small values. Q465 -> 1.1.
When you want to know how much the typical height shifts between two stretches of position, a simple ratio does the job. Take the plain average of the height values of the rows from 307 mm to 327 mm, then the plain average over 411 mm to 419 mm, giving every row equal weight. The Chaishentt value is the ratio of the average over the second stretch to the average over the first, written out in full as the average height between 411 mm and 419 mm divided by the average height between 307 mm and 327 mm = 0.847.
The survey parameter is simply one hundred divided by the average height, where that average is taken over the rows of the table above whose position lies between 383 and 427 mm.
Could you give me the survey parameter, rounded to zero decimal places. 84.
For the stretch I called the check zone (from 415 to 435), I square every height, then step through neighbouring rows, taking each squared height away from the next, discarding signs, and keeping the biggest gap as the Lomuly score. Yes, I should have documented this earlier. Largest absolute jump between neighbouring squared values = 0.22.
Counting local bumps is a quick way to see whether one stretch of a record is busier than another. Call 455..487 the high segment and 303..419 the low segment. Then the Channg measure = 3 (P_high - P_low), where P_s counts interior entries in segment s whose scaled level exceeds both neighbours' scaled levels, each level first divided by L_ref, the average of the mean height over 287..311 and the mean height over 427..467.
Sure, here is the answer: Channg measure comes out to -15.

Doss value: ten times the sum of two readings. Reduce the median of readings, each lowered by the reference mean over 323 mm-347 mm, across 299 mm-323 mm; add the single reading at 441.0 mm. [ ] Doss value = 10.9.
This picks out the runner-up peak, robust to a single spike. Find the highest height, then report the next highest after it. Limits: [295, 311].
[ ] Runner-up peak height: 1.335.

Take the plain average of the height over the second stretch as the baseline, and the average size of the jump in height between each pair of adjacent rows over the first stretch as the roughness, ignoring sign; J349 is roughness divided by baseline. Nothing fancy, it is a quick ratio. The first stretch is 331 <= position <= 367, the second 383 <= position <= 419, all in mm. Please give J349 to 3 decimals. 0.036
